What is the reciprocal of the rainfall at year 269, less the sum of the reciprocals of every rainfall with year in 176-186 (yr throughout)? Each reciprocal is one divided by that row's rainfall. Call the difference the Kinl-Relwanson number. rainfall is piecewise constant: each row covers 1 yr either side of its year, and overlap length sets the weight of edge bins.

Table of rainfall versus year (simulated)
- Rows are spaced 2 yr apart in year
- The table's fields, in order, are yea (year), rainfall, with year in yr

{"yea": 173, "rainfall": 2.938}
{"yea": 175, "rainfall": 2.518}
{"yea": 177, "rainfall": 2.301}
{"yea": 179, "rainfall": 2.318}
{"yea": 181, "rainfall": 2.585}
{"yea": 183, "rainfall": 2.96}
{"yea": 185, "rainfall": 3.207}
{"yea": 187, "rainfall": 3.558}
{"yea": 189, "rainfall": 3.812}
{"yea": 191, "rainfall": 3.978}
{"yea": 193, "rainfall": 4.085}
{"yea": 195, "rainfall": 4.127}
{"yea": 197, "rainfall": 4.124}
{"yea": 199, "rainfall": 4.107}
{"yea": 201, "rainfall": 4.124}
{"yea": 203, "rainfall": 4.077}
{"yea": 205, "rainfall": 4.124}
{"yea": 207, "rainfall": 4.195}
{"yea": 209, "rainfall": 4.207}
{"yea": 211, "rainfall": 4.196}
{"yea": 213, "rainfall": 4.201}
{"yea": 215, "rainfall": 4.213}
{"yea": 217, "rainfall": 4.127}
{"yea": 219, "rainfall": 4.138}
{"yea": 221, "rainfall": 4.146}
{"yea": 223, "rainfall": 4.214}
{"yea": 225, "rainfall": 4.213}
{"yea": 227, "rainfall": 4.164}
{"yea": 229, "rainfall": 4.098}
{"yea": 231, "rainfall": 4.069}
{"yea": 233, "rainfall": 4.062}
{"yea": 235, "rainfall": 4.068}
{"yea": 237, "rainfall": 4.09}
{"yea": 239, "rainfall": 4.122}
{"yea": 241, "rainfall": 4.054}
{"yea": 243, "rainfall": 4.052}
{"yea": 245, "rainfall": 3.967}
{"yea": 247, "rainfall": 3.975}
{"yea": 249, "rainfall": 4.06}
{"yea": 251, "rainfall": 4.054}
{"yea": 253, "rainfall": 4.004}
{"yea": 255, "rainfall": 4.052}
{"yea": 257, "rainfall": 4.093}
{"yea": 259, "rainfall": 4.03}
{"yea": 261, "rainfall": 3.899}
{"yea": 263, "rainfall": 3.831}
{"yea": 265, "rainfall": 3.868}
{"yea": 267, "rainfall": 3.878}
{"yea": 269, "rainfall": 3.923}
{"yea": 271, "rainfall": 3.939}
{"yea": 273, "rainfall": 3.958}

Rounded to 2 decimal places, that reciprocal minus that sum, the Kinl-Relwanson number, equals -1.65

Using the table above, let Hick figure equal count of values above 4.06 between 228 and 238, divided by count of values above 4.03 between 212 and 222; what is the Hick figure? 1.00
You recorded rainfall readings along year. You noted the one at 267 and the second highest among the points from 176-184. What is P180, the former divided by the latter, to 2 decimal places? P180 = 1.50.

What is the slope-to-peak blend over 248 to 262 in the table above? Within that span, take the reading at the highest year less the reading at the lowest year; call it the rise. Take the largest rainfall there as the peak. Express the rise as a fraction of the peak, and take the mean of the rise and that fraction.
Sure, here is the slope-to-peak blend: -0.10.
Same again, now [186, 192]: 0.26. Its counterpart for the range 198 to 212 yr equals 0.06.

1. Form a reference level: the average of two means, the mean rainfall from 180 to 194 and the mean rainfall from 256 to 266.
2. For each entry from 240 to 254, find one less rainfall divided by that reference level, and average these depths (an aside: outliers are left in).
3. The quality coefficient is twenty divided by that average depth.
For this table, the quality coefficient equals -228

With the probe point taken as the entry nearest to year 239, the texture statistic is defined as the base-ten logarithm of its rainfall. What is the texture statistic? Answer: 0.615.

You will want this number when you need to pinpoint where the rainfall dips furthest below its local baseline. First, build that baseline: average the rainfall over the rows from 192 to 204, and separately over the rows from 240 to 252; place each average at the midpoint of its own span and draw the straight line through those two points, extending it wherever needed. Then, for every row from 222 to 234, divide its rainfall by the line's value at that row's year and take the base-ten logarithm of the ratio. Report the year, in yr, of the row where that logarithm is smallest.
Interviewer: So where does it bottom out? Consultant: 233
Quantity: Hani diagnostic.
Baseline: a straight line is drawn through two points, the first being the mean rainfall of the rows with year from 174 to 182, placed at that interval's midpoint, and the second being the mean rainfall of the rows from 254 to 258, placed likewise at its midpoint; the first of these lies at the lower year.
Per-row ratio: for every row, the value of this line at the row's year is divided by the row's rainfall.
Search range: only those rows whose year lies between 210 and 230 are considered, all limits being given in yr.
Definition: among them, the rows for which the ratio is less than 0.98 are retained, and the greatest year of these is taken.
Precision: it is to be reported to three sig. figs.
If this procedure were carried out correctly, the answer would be 229 yr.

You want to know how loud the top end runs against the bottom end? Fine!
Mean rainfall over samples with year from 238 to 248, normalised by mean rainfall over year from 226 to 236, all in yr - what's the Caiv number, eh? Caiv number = 0.99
